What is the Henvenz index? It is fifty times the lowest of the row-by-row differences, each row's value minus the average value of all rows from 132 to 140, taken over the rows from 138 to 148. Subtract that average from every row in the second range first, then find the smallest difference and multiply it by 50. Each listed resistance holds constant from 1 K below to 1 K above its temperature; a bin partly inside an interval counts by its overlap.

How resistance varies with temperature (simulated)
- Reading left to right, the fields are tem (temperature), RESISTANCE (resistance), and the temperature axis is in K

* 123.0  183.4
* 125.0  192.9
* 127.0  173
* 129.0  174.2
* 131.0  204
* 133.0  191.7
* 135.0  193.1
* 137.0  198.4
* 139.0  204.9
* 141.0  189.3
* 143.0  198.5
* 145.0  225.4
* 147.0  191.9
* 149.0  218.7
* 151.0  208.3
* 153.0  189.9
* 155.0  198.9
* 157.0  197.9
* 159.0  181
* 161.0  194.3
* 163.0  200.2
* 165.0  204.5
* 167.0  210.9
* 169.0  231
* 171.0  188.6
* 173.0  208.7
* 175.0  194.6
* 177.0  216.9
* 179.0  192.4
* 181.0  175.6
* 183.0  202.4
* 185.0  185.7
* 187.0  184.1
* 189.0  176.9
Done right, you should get -386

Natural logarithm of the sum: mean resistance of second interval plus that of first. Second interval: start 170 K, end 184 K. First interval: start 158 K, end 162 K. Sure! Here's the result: 5.95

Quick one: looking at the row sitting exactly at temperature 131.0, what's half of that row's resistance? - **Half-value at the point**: 102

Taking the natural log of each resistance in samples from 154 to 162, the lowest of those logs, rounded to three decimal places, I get 5.198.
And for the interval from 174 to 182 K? 5.168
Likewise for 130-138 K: 5.256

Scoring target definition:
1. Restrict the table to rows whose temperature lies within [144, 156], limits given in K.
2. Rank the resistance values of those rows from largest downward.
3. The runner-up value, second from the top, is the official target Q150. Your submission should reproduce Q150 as 218.7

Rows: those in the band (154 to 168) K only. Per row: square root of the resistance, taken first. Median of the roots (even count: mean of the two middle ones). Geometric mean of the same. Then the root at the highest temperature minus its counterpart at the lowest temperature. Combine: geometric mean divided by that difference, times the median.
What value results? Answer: 473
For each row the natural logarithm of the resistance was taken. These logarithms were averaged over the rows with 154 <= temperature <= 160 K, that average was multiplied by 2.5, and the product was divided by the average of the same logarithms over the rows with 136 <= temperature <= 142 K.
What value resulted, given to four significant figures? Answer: 2.488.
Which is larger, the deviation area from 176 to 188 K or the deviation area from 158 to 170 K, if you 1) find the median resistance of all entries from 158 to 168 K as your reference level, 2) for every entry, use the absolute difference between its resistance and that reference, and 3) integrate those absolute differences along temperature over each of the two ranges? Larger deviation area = 164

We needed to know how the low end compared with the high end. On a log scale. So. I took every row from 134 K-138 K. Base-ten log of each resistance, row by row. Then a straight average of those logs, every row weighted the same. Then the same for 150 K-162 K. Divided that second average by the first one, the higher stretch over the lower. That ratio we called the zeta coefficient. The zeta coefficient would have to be 1.00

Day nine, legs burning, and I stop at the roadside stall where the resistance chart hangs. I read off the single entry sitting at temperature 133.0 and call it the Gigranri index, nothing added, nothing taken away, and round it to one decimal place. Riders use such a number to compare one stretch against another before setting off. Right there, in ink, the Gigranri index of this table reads 191.7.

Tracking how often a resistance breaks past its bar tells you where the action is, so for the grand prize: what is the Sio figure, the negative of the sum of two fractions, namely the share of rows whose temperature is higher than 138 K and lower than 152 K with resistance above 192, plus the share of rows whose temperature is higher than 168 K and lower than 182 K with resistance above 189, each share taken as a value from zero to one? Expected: -1.43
